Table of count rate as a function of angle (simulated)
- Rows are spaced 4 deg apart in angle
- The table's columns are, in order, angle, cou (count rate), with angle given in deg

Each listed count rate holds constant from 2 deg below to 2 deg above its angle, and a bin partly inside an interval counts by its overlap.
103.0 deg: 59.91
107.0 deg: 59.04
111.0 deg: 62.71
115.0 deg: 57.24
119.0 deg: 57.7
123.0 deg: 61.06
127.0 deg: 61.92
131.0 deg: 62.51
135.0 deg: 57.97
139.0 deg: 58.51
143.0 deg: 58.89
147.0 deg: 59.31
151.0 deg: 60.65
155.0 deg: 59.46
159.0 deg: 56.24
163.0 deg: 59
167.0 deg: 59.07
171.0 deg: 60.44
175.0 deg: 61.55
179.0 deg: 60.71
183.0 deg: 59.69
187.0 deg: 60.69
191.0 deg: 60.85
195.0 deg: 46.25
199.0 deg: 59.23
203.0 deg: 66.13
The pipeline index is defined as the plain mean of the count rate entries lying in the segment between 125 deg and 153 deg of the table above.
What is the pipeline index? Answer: 60.0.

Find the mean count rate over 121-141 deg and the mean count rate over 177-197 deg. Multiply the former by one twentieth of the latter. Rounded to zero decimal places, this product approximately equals 174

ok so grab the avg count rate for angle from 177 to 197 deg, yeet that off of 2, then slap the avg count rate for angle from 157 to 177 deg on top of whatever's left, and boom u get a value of 3.6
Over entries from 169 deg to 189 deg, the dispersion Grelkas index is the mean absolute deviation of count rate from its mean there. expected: 0.4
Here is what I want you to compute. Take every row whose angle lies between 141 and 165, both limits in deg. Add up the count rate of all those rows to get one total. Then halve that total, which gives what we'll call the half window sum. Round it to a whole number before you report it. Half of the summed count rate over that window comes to 177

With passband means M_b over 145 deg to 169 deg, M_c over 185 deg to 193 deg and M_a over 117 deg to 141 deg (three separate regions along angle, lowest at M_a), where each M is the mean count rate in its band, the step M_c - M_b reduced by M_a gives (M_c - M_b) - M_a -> -58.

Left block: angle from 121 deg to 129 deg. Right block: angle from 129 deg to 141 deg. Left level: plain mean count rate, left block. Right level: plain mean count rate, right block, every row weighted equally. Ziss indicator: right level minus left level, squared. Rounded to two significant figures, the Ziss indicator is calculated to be 3.3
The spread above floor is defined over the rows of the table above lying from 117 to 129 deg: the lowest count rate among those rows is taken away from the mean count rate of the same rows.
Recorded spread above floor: 2.5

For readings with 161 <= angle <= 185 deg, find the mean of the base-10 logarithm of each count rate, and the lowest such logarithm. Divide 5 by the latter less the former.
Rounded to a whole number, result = -641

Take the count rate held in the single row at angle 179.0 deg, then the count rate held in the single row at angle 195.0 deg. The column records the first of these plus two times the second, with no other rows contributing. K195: 153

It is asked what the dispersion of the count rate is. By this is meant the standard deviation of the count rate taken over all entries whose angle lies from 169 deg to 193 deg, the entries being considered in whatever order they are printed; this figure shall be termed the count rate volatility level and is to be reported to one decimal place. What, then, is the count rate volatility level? 0.6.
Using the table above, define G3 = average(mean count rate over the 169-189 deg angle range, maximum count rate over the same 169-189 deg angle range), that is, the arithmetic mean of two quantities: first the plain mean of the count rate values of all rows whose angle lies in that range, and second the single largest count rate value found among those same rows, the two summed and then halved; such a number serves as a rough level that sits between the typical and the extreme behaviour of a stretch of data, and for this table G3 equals 61.1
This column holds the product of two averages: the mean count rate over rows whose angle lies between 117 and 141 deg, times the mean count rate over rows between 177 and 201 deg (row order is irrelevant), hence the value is 3471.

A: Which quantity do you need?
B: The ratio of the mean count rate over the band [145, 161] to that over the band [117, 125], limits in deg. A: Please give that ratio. 0.992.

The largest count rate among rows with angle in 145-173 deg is 60.65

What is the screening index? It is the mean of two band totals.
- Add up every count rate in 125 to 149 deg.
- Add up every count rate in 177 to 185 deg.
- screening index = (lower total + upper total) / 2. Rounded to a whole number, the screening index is 240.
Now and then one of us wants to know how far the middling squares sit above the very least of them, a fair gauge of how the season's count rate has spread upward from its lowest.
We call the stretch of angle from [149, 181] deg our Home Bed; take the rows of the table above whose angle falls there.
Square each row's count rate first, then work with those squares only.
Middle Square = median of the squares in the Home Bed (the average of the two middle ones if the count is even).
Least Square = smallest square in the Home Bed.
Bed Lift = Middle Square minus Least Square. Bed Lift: 431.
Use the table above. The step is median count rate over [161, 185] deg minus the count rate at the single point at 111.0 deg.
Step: -2.6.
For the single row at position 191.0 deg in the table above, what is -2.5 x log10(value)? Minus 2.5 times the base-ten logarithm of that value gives -4.46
